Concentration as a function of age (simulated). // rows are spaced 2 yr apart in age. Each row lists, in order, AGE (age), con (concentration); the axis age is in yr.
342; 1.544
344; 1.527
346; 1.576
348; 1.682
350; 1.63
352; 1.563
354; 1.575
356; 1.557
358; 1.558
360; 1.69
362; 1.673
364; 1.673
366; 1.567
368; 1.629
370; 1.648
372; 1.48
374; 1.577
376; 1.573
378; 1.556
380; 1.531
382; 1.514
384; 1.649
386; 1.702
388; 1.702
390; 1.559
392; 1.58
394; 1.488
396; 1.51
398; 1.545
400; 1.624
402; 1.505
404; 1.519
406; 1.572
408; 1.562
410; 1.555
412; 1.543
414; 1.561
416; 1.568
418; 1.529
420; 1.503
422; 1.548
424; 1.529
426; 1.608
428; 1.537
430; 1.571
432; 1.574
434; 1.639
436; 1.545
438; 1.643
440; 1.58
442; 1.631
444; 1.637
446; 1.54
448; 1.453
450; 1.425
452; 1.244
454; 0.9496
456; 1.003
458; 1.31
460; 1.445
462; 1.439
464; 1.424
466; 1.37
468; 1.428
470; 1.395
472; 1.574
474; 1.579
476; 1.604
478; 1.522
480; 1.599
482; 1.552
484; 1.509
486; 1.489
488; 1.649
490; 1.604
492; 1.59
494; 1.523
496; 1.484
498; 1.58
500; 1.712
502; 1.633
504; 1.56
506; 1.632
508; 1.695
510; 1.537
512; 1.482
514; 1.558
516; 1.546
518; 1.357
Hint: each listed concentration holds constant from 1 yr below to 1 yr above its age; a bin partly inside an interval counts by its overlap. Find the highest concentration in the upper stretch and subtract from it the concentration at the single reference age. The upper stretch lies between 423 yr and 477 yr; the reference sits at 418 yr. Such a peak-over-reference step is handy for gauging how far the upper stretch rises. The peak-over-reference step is 0.11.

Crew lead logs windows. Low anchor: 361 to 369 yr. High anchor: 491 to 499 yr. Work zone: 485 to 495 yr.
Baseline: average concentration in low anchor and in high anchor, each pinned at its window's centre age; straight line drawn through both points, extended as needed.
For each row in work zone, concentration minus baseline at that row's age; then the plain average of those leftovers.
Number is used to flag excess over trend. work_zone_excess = 0.02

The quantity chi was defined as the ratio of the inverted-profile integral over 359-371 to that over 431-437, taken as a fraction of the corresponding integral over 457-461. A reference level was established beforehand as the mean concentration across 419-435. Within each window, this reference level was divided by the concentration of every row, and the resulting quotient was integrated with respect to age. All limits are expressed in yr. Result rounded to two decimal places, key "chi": 0.42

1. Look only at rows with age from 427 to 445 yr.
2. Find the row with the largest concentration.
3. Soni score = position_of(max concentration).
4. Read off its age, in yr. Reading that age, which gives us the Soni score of 438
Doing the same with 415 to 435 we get 434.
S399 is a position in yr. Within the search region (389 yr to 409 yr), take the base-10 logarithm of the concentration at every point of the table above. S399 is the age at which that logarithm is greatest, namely 400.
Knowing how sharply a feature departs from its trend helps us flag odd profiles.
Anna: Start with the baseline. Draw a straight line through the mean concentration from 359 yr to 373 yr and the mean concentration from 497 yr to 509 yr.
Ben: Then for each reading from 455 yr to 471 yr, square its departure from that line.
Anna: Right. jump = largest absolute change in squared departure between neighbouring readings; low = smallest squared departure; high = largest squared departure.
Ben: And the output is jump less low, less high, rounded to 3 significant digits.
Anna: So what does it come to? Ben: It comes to -0.138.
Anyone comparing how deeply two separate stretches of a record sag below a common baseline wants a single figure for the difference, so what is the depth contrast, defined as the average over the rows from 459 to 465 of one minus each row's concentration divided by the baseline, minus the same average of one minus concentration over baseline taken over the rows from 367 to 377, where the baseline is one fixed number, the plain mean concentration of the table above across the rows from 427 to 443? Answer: 0.09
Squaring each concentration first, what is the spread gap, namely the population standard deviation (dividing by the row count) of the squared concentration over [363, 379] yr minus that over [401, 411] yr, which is 0.10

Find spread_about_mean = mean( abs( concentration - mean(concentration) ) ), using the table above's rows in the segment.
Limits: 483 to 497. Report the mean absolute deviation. 0.06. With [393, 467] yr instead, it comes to 0.10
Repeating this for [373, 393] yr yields 0.05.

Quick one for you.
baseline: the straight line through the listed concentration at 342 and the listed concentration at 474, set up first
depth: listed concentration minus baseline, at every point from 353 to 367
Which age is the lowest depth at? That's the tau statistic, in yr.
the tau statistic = 356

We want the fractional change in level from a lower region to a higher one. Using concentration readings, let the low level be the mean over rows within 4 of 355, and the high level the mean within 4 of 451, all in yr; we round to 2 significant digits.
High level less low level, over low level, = -0.19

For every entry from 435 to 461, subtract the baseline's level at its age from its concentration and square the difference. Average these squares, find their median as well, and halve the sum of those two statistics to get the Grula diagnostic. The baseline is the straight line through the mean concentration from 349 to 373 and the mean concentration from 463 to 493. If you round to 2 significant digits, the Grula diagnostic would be 0.036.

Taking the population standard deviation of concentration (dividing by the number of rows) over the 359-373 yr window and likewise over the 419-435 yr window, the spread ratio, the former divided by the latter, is 1.7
